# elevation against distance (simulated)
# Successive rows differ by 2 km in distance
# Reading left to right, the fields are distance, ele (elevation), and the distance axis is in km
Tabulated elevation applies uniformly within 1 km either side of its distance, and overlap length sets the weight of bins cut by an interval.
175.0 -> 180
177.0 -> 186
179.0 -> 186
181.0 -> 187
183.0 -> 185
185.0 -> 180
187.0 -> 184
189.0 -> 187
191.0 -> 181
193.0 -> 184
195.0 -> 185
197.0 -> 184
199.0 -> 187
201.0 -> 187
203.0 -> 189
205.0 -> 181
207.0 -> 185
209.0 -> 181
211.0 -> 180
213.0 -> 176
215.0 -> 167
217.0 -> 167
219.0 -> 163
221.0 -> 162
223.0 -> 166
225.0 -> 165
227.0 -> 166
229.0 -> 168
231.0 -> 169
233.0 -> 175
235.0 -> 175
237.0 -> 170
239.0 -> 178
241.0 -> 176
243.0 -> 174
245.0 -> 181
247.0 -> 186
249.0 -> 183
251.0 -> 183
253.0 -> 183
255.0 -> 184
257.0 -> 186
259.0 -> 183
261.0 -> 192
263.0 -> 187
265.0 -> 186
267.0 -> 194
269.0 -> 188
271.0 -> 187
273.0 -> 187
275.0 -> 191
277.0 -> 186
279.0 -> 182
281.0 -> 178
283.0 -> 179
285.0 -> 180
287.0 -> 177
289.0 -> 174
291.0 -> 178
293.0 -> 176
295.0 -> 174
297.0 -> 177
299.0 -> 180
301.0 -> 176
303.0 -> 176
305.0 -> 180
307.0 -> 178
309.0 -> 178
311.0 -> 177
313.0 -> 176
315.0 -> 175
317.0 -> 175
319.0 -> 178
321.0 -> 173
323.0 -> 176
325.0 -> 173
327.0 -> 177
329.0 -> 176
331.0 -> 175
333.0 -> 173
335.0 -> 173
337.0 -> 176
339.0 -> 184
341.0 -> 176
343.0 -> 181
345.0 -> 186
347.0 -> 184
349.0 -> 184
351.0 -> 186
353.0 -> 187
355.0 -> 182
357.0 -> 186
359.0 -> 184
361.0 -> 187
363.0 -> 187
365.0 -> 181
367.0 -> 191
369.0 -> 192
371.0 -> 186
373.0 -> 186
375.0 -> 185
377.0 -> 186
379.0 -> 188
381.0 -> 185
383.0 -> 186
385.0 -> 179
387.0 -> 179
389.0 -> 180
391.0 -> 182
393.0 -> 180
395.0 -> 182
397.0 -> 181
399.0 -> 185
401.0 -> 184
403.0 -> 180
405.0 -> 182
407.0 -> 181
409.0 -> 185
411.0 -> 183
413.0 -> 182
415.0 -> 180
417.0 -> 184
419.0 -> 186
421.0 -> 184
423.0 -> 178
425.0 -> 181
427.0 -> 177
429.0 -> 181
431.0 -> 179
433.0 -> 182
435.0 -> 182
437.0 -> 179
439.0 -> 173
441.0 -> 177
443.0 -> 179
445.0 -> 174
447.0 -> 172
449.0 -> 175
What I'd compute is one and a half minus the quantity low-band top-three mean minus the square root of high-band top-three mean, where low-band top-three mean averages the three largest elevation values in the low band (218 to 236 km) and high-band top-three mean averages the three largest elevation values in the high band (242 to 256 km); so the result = -158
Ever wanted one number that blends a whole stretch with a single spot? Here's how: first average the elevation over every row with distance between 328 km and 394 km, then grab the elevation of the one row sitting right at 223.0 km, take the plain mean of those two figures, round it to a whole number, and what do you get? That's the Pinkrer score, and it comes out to 174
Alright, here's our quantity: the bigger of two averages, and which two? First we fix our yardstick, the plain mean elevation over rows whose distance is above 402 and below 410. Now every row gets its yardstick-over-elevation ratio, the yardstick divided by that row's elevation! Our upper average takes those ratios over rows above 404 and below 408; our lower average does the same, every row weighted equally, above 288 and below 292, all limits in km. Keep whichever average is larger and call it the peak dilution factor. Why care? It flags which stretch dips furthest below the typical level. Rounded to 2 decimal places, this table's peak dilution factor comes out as 1.03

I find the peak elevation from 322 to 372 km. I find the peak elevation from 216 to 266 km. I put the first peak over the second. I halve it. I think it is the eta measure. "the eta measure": 0.500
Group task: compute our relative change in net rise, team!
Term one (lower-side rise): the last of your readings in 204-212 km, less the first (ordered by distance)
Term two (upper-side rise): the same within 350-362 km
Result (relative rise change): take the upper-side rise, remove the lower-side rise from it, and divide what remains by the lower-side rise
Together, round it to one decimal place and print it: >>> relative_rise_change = -2.0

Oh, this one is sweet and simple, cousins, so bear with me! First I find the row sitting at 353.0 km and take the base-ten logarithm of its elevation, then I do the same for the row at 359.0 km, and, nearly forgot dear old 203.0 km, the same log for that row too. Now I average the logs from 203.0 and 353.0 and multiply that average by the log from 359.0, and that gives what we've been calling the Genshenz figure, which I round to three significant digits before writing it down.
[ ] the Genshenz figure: 5.15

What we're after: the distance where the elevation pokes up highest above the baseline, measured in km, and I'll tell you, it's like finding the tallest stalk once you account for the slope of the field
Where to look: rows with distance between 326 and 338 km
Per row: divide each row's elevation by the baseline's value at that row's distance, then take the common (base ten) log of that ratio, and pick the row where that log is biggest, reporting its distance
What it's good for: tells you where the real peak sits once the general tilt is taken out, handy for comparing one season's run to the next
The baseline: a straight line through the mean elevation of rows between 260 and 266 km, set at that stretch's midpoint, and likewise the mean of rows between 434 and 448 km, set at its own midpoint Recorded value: 327.0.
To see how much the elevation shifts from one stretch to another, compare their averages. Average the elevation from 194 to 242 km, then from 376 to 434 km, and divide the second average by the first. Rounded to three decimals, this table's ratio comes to 1.040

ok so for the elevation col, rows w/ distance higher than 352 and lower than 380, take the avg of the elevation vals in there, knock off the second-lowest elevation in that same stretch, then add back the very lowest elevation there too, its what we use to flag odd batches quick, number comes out 185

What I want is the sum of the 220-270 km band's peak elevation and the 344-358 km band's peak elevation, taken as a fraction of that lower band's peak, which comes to 1.96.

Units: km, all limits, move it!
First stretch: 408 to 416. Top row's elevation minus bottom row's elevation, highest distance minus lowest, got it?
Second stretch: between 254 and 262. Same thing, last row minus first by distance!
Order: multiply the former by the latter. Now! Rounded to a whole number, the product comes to -40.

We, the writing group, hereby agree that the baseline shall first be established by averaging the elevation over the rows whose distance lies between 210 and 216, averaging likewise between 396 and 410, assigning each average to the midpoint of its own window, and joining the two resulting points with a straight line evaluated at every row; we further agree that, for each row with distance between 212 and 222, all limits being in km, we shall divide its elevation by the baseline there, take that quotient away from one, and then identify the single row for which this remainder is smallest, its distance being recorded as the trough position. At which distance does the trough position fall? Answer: 213.0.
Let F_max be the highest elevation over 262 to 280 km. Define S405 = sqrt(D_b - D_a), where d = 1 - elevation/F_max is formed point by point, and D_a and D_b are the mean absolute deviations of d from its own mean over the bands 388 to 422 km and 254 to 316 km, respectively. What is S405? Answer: 0.13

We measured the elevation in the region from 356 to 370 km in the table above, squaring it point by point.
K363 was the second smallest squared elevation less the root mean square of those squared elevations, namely -1097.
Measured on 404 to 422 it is -738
